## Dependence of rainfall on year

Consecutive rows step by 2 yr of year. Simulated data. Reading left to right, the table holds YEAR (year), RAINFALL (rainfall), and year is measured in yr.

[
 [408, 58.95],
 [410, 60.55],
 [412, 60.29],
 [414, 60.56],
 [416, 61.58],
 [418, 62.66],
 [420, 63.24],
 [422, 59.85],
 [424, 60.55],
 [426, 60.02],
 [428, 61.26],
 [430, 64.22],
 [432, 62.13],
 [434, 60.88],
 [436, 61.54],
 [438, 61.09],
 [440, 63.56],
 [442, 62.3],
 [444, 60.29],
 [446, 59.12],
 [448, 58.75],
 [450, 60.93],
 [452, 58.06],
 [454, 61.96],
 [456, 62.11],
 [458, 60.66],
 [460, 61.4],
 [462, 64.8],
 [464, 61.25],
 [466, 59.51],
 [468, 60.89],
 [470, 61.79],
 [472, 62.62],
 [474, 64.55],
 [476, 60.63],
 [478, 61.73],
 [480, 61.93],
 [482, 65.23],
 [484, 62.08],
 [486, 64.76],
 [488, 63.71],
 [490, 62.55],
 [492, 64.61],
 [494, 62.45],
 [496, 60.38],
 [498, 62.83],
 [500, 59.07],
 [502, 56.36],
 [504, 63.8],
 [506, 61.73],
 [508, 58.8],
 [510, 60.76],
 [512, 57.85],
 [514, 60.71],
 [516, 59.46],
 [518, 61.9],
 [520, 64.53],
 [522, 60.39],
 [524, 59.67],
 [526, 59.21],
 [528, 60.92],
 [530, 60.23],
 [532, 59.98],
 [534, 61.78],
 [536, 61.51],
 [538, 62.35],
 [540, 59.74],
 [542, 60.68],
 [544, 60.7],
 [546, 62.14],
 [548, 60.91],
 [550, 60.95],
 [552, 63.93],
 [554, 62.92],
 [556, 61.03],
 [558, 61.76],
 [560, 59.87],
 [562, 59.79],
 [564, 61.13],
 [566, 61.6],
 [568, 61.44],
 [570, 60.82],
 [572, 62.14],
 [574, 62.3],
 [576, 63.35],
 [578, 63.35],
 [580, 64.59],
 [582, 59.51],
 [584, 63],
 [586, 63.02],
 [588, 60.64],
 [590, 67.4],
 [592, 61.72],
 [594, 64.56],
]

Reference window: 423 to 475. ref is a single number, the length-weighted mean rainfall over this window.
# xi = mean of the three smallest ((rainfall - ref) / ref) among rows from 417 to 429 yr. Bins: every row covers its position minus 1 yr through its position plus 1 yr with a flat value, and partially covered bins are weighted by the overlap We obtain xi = -0.020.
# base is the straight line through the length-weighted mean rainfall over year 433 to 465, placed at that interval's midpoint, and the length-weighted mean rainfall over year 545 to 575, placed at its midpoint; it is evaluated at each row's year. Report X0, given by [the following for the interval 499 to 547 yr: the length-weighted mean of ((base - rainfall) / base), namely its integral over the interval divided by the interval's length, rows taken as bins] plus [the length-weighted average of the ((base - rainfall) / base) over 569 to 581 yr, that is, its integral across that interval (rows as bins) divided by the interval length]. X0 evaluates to -0.006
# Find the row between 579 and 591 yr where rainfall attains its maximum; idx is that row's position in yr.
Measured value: 590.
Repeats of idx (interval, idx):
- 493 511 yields 504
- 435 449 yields 440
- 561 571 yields 566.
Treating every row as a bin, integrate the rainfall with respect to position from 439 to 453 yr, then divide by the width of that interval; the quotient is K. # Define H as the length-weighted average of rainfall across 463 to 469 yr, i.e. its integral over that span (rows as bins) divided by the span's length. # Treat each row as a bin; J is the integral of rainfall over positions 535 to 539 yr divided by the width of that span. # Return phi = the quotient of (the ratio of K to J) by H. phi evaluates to 0.0161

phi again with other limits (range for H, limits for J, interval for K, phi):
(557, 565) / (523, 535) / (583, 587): 0.0172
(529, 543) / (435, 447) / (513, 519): 0.0163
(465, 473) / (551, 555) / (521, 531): 0.0155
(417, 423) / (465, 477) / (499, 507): 0.0158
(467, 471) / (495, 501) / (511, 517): 0.0159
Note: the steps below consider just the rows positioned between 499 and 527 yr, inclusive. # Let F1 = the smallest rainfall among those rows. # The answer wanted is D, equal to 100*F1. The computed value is 5636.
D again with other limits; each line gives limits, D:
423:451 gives 5875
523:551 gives 5921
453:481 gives 5951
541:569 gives 5979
